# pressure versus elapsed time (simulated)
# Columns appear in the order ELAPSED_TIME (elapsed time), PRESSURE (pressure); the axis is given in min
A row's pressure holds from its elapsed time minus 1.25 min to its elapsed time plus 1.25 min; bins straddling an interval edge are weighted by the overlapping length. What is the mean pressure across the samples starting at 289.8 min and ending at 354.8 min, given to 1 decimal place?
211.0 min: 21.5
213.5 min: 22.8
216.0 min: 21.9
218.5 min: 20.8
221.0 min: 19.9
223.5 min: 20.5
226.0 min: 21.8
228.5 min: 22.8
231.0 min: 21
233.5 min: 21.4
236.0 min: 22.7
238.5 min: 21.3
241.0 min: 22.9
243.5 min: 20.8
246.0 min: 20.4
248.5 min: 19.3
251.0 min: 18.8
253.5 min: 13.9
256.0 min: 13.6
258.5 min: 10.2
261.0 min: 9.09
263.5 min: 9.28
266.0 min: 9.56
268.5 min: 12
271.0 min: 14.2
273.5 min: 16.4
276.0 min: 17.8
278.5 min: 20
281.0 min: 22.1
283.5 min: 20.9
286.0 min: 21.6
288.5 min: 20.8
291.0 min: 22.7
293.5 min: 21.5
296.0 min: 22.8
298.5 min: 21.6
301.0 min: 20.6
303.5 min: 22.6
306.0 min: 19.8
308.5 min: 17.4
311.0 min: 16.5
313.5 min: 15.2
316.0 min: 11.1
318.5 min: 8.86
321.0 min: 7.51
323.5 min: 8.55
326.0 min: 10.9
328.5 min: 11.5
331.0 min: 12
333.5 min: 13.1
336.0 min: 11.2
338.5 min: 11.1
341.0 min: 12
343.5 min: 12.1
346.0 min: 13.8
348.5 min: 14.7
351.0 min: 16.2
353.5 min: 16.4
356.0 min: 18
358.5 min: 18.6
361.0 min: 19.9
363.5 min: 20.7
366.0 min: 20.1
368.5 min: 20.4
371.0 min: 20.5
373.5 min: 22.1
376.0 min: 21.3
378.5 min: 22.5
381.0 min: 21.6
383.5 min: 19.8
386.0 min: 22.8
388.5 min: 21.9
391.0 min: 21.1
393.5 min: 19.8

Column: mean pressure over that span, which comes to 15.1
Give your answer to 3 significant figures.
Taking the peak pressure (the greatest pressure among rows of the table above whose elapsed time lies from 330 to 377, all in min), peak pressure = 22.1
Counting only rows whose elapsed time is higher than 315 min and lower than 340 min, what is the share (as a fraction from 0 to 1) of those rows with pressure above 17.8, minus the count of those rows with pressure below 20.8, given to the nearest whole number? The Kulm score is -10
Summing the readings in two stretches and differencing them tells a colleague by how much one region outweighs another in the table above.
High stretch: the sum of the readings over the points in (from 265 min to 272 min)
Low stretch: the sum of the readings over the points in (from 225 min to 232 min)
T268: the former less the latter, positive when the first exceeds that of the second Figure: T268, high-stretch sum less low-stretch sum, -30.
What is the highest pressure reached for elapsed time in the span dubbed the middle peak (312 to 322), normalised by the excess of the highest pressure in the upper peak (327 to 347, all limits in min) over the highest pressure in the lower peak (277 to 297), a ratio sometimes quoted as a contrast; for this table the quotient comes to -2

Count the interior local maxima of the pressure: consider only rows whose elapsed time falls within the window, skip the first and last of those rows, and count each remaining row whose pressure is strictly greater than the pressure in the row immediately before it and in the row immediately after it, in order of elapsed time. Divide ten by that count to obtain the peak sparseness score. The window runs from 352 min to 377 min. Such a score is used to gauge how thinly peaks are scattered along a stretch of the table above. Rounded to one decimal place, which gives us 5.0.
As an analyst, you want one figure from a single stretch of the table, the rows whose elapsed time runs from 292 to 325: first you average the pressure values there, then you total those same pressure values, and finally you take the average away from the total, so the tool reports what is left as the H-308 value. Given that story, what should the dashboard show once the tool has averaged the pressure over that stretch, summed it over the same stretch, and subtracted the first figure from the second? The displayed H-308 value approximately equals 198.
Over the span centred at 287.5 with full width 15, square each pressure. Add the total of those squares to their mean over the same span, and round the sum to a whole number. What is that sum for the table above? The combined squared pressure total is 3269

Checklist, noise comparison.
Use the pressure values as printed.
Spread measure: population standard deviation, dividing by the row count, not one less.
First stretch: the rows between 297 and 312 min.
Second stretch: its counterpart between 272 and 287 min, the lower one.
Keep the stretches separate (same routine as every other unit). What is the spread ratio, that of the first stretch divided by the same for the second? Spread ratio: 1.1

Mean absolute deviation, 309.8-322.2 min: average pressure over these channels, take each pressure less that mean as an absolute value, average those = 3.21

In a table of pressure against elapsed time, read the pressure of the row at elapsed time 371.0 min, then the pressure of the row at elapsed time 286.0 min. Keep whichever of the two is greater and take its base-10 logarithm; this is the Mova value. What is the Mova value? 1.33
